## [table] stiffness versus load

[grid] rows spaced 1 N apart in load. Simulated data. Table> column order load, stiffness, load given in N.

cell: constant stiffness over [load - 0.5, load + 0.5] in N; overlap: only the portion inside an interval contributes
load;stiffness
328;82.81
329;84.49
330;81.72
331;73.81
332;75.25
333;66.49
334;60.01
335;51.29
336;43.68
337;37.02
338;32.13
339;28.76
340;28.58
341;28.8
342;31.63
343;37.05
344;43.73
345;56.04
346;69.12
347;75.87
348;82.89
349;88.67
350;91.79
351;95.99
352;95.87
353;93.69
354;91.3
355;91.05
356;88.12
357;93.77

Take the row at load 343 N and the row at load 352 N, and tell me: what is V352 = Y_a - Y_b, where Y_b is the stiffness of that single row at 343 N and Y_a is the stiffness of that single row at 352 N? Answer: 59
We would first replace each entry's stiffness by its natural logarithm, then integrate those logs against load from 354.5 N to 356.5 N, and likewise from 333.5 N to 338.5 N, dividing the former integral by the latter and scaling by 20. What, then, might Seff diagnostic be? 10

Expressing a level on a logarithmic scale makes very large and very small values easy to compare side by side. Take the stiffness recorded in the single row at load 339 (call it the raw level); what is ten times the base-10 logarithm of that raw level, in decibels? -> 15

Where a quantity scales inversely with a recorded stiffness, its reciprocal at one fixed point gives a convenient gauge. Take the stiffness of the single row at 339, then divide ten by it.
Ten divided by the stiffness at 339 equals 0.35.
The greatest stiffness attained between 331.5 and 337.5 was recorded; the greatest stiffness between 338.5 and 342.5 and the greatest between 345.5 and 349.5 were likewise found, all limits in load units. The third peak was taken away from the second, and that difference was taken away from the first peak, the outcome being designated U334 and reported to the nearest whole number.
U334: 132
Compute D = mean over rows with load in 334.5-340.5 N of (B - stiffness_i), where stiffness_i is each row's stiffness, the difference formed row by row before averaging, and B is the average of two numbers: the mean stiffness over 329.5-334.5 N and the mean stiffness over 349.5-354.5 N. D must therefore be 46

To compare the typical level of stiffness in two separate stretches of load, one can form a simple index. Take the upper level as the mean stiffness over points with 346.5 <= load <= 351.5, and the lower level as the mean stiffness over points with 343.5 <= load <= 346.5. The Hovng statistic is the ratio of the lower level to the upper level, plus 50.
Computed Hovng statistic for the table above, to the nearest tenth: 50.6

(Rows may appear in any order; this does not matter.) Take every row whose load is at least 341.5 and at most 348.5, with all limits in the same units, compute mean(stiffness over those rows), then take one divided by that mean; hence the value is 0.0177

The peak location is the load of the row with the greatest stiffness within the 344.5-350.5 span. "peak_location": 350 N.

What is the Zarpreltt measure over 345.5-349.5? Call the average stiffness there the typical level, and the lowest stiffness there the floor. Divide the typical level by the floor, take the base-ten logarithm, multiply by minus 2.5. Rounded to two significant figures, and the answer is -0.15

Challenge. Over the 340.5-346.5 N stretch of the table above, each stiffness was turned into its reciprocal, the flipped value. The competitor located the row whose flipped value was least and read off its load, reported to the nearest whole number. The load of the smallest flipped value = 346 N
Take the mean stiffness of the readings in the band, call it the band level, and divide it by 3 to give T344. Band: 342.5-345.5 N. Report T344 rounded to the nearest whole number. 15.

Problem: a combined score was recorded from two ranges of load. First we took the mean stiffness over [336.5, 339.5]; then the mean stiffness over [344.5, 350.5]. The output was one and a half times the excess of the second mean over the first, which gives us 67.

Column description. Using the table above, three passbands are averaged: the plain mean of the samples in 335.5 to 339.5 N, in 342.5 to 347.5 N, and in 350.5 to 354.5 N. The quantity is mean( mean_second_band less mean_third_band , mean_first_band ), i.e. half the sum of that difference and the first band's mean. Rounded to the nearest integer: -1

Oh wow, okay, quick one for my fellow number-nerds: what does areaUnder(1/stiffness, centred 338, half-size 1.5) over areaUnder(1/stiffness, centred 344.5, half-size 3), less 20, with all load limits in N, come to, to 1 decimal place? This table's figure -19.3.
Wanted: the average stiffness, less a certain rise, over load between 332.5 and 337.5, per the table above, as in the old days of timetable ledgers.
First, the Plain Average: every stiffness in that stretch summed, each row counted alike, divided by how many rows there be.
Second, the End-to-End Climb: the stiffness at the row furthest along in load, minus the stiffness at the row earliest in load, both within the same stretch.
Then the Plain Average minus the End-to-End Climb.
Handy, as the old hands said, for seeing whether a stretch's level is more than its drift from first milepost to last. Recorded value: 81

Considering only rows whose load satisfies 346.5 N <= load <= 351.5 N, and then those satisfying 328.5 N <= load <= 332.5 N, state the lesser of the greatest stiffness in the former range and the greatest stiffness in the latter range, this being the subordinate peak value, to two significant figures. 84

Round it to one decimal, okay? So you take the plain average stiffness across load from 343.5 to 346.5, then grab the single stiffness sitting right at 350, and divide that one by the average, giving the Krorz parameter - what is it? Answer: 1.6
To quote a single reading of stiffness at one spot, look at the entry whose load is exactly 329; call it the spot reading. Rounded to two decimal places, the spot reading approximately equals 84.49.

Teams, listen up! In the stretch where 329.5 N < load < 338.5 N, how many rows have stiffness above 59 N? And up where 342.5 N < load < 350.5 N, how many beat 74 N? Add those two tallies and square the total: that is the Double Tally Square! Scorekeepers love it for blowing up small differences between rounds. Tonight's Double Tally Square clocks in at 81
